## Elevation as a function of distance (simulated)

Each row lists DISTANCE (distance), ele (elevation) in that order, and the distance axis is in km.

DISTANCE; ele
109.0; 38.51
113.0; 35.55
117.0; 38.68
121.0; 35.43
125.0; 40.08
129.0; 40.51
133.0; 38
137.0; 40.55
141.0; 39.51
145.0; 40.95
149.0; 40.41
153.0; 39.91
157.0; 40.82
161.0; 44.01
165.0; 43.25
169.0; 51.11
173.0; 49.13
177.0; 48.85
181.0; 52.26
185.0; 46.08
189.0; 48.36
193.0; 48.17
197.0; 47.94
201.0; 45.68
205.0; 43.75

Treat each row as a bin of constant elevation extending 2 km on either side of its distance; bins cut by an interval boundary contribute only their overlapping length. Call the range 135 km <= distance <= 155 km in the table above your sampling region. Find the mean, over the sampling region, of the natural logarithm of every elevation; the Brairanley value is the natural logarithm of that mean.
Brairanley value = 1.31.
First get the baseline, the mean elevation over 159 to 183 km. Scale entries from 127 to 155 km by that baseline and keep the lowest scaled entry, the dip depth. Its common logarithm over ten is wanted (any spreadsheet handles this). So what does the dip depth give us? -0.0102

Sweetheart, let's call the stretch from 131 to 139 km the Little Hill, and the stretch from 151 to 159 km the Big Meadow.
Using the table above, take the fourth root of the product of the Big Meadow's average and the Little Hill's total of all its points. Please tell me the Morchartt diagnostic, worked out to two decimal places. 7.50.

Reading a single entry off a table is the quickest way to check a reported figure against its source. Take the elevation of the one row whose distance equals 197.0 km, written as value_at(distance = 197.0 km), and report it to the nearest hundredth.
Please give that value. 47.94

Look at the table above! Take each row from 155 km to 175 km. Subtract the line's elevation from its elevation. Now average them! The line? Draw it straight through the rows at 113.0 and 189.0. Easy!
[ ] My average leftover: 1.3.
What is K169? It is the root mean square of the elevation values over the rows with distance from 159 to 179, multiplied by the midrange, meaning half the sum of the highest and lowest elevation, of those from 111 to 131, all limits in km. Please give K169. 1799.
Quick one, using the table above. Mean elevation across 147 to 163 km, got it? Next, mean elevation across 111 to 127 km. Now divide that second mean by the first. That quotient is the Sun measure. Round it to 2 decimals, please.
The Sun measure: 0.91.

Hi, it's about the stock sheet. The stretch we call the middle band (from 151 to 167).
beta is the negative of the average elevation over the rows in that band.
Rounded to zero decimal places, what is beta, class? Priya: -42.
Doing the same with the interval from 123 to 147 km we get -40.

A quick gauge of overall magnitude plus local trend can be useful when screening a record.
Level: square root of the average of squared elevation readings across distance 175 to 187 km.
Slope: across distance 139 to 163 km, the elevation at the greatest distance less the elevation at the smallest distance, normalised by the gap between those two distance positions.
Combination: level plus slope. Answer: 49.4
